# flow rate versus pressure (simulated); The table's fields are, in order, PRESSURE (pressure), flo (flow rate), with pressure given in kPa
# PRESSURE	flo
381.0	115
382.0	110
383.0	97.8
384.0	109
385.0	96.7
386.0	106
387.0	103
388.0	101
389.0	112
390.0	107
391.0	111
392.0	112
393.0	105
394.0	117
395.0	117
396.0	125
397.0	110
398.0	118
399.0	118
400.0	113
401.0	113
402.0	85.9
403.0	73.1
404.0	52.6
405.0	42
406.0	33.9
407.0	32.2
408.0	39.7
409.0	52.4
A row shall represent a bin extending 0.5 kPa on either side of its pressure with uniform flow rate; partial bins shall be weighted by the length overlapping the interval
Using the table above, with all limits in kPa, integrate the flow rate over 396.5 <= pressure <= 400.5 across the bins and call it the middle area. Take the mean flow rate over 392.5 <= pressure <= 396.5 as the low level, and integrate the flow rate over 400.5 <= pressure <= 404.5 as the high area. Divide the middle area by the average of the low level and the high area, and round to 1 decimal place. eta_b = 2.1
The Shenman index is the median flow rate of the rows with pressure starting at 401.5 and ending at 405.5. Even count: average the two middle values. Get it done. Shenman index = 63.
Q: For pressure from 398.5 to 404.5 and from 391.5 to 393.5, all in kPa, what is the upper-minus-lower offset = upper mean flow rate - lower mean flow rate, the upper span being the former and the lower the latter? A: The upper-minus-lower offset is -16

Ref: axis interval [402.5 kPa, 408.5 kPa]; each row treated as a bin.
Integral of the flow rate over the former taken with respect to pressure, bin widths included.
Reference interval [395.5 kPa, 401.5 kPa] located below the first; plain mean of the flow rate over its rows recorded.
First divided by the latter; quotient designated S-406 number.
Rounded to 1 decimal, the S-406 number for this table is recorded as 2.4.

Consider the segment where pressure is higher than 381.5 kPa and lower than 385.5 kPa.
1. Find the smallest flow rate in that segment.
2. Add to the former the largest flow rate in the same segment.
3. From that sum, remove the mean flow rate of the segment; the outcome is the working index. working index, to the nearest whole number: 103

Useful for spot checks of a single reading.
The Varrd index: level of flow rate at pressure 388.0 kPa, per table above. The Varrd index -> 101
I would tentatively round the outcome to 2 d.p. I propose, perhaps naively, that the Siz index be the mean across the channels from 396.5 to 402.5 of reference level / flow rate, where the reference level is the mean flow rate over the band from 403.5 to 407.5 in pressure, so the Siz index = 0.37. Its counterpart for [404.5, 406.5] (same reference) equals 1.07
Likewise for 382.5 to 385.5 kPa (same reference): 0.40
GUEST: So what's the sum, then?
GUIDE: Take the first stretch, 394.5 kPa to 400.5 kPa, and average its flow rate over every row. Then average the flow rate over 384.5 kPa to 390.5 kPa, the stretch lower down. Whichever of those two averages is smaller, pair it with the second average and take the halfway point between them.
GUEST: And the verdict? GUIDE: 104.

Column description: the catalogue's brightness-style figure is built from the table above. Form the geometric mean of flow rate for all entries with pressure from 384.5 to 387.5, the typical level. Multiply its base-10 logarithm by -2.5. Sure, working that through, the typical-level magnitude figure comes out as -5.02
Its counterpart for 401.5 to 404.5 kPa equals -4.60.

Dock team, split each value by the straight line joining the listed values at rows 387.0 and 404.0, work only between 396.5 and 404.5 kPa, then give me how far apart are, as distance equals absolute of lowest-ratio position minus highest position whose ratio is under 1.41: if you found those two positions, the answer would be 0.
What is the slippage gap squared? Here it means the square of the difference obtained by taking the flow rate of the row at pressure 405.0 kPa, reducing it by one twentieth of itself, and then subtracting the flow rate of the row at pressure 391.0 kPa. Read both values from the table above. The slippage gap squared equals 5055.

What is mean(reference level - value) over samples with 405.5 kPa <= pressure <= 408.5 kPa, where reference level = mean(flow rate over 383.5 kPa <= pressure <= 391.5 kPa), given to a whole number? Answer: 70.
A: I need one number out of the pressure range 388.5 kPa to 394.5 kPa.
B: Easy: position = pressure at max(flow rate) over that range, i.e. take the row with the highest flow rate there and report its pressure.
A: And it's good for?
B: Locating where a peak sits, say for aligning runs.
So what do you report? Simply 394.0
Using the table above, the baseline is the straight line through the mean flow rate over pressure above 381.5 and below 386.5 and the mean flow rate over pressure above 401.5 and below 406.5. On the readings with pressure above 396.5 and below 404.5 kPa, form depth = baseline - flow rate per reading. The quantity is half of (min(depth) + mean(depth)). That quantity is -41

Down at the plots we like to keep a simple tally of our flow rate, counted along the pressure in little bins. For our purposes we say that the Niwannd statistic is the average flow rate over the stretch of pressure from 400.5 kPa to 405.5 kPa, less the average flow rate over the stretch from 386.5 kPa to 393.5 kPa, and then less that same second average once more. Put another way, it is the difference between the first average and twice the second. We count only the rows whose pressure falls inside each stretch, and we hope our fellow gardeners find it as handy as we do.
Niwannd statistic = -141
